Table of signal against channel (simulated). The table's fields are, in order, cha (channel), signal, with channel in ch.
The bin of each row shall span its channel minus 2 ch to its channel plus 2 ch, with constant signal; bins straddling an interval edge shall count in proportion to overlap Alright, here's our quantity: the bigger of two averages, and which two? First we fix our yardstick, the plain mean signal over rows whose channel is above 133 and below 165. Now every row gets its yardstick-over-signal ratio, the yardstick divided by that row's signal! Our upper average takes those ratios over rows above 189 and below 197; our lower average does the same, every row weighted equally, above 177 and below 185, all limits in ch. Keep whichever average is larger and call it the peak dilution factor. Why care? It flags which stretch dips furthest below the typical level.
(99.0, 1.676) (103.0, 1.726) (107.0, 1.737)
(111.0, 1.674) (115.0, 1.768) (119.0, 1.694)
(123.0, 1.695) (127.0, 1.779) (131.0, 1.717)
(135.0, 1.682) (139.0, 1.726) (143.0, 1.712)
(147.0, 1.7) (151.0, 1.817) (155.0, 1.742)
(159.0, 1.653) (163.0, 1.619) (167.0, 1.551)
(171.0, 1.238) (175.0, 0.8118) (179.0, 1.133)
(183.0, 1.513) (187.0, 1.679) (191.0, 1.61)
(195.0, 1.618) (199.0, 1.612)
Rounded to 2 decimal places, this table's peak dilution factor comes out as 1.32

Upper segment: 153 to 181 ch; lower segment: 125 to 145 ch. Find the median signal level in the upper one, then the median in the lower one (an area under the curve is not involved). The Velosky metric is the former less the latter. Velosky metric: -0.17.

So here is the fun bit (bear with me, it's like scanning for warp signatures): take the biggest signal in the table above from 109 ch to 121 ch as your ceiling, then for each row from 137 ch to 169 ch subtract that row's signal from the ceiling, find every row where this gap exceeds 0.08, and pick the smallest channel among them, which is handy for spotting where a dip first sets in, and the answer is 159.0 ch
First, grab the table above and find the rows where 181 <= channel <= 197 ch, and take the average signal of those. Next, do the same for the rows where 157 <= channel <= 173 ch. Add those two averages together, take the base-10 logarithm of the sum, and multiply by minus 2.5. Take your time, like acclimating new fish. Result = -1.24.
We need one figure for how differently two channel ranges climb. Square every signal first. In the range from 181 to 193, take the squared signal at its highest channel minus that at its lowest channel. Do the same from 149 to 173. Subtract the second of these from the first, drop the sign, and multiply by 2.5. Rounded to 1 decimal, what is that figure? 5.2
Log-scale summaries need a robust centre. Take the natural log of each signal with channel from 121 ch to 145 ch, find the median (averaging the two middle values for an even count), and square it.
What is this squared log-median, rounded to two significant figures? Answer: 0.29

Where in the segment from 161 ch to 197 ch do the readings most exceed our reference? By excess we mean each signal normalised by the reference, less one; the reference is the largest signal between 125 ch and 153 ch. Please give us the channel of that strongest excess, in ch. 187.0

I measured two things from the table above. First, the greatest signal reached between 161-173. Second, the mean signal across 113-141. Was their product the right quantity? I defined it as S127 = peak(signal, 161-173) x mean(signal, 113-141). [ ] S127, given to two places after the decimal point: 2.79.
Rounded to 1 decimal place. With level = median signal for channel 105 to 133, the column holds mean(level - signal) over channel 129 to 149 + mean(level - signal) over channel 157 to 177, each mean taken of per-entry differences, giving 0.4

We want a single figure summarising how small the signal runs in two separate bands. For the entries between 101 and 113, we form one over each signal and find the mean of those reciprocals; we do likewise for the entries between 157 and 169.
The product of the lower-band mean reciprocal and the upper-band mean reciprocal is 0.36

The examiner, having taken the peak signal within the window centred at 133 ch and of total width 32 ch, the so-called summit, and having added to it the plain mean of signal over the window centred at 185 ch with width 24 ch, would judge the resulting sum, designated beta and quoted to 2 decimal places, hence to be 3.17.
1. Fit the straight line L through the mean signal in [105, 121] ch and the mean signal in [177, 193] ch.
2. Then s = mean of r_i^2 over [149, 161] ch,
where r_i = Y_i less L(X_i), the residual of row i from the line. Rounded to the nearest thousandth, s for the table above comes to 0.027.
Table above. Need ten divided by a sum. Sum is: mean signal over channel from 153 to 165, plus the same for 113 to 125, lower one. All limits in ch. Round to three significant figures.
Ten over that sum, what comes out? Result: 2.95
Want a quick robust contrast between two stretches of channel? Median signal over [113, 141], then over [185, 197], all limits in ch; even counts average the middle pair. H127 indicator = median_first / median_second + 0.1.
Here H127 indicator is 1.16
